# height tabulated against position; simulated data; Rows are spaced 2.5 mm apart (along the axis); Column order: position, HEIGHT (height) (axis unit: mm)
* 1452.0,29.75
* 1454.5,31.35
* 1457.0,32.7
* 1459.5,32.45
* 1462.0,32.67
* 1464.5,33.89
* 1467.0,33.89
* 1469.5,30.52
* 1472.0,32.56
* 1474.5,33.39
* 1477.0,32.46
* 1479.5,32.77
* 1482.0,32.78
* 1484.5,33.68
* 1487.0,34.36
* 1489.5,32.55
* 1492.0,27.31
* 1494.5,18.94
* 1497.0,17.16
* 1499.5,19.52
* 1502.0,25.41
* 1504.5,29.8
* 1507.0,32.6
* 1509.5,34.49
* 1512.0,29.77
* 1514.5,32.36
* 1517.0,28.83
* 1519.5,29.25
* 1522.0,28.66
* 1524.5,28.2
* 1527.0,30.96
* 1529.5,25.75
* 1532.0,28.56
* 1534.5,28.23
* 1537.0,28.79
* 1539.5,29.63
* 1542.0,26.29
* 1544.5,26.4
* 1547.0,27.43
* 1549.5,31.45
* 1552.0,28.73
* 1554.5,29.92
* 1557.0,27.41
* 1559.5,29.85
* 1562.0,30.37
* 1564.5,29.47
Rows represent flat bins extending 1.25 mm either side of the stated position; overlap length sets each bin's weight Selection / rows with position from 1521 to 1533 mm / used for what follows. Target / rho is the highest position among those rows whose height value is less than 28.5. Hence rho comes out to 1529.5 mm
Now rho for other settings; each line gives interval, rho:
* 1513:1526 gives 1524.5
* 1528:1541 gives 1534.5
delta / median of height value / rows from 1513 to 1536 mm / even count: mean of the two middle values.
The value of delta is 28.7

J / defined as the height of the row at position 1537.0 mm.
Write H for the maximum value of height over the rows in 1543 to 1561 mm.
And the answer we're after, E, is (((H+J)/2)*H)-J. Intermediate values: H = 31.45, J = 28.79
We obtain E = 918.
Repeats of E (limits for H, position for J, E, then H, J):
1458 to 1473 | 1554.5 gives 1051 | 33.89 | 29.92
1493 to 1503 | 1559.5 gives 672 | 25.41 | 29.85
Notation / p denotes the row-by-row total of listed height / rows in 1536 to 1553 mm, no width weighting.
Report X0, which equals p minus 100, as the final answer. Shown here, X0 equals 98.7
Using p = 199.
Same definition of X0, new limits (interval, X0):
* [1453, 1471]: 127.5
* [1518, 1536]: 99.6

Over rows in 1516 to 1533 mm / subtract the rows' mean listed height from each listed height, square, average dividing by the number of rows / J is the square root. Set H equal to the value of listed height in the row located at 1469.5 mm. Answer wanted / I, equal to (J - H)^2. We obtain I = 846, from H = 30.52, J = 1.431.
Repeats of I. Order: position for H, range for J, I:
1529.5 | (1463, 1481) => 609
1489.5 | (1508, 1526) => 924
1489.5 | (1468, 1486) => 999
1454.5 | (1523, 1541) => 893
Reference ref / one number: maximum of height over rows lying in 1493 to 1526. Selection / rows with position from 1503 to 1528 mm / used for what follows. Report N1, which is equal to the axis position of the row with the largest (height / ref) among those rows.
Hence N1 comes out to 1509.5 mm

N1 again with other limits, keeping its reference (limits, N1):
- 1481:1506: 1487.0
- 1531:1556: 1549.5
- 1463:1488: 1487.0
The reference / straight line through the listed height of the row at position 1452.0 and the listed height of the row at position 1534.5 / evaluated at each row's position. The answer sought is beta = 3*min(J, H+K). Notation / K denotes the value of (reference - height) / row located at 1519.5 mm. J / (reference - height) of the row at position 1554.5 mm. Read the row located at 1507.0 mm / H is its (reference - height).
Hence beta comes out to -14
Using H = -3.9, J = -2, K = -0.7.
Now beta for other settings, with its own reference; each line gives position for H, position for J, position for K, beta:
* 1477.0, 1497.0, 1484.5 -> -23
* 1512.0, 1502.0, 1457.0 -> -13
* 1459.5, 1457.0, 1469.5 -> -12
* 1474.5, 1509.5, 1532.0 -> -17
